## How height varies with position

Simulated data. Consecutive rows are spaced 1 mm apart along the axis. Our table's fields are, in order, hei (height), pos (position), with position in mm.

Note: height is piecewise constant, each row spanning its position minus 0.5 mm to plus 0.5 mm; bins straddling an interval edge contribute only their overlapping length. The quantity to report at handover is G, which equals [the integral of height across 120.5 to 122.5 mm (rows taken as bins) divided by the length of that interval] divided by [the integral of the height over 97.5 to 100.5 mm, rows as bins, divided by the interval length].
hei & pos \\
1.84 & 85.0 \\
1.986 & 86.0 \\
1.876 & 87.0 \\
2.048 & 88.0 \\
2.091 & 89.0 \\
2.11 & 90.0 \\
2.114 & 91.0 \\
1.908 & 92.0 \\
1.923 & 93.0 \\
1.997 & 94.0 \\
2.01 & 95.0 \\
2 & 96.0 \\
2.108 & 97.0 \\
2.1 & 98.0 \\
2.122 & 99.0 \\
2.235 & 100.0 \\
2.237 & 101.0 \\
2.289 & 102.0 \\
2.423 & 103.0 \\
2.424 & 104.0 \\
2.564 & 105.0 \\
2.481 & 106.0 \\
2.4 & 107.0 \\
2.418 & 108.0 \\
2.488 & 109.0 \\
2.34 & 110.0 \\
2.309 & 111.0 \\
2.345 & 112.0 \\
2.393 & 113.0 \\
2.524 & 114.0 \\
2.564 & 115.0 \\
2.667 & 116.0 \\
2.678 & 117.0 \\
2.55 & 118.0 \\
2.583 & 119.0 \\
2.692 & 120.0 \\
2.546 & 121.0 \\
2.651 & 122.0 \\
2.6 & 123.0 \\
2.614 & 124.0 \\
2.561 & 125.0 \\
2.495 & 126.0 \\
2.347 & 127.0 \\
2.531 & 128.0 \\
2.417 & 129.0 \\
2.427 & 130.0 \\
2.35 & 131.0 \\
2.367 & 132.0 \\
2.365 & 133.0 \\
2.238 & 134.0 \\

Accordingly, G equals 1.21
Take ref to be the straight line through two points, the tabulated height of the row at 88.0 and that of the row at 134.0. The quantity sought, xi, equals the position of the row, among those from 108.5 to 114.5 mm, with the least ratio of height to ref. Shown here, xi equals 111.0 mm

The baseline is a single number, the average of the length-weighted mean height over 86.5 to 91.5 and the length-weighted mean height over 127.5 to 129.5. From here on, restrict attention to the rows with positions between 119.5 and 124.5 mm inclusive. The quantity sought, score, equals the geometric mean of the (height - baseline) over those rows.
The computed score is 0.36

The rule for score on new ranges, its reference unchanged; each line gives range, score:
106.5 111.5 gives 0.11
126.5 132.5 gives 0.13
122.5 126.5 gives 0.30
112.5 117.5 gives 0.28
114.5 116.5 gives 0.35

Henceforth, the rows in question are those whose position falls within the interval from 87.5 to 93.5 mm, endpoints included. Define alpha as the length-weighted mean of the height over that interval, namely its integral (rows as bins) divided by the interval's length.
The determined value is 2.03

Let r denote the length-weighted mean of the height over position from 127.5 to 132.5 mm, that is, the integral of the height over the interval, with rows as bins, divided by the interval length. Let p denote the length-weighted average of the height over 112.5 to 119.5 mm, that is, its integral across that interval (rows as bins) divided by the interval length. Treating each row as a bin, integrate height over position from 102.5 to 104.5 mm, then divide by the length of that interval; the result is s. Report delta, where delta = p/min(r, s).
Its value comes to 1.06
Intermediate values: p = 2.57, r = 2.42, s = 2.4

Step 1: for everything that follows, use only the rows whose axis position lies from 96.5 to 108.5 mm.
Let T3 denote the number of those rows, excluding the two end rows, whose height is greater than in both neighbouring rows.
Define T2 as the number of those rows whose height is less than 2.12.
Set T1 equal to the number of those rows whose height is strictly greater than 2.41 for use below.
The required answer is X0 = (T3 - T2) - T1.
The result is -6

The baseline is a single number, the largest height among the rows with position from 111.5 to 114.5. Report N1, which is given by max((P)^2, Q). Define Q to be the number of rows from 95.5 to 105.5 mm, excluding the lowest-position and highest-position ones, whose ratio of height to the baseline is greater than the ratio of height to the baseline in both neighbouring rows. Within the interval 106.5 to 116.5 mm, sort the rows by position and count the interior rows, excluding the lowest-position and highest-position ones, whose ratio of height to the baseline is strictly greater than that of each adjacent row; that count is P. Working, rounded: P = 1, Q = 1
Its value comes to 1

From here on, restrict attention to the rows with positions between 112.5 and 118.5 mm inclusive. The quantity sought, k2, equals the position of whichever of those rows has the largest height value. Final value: 117.0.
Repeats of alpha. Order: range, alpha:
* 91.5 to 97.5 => 1.99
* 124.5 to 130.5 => 2.46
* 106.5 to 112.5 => 2.38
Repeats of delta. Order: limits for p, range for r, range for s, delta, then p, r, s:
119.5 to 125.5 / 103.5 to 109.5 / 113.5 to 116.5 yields 1.06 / 2.61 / 2.46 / 2.6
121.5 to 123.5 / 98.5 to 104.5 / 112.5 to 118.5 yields 1.15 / 2.63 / 2.29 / 2.6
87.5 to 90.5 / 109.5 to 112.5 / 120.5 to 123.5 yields 0.89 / 2.08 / 2.33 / 2.6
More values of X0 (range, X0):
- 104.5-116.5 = -6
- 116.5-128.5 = -8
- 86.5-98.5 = -9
